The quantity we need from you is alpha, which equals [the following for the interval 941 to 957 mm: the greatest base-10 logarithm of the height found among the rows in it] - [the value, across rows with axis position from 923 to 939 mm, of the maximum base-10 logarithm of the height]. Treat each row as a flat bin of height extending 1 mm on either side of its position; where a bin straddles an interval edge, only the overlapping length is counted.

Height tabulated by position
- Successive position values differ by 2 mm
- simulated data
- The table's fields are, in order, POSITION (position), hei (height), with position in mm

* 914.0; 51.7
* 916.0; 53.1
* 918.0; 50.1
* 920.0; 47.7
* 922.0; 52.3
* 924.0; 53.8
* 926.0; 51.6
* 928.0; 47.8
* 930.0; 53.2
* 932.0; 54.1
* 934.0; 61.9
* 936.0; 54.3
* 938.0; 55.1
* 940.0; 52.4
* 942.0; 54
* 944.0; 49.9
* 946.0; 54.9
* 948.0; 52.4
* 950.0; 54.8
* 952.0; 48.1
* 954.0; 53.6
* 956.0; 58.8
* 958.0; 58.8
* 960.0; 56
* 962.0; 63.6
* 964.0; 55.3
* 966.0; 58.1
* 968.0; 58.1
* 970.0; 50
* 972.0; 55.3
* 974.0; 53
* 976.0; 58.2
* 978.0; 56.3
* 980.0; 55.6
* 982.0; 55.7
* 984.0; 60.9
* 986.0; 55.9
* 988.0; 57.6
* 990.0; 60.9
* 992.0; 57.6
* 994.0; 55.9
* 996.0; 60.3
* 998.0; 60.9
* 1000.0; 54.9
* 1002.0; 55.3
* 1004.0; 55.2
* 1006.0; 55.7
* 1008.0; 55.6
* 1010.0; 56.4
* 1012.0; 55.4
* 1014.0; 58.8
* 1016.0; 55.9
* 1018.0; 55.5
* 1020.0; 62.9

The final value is -0.02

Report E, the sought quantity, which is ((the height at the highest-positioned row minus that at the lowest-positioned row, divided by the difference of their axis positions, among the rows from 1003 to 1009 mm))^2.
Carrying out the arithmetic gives 0.01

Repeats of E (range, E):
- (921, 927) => 0.03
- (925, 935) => 1.66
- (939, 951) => 0.06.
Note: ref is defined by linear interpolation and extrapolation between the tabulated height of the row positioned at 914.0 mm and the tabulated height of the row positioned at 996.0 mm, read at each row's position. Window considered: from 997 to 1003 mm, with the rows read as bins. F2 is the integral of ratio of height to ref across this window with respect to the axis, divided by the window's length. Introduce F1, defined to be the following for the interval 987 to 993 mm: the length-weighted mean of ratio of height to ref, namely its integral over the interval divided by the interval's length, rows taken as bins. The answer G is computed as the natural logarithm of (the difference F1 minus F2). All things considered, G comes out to -3.1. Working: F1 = 0.98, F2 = 0.94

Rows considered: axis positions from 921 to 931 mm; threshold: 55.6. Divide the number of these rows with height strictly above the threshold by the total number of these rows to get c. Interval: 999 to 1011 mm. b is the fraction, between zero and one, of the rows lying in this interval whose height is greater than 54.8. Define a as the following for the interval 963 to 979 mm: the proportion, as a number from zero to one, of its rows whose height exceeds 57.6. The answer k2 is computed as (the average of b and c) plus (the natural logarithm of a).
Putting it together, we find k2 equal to -0.48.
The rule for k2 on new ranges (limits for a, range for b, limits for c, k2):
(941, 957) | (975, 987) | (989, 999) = -1.08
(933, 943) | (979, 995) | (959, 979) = -0.81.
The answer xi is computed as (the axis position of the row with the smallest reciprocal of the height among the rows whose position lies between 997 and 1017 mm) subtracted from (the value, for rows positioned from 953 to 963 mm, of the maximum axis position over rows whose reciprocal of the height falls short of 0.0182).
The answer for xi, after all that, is -36 mm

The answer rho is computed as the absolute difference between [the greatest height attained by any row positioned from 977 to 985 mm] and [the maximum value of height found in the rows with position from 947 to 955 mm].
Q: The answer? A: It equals 6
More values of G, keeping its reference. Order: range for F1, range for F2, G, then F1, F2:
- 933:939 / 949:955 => -2.1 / 1.06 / 0.94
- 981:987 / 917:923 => -4.0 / 0.97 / 0.96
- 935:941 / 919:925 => -4.0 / 0.99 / 0.98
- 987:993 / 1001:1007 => -2.6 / 0.98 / 0.91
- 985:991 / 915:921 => -4.4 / 0.98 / 0.97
